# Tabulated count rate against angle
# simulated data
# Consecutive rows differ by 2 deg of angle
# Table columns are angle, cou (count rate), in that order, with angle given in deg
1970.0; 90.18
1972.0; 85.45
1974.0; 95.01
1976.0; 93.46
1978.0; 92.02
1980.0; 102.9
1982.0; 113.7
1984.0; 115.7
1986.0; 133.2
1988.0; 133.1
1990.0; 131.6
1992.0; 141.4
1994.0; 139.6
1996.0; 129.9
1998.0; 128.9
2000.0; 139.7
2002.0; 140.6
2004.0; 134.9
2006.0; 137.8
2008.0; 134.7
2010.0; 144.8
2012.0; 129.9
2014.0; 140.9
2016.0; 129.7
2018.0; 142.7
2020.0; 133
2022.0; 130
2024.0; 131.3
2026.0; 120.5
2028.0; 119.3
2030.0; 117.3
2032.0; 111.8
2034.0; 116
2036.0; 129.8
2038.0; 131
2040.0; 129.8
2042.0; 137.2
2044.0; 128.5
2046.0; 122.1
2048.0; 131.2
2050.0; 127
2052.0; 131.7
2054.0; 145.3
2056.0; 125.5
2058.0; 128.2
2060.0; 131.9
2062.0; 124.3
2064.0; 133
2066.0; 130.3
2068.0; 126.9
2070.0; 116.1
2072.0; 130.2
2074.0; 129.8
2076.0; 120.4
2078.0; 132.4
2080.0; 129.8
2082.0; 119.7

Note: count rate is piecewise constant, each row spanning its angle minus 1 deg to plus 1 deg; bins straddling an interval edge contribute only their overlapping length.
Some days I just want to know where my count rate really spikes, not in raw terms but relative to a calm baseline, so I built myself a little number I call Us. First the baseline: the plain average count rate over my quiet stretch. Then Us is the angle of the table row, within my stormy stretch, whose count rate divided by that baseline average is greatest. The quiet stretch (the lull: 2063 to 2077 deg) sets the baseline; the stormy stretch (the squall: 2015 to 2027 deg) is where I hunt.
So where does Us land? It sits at 2018.0 deg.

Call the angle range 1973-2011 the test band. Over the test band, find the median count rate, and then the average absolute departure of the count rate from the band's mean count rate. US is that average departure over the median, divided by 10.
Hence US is 0.0111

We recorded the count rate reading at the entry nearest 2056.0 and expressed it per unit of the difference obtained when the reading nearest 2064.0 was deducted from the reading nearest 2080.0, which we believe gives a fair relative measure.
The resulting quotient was -39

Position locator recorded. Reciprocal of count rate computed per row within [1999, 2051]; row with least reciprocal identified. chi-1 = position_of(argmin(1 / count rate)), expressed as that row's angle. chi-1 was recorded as 2010.0 deg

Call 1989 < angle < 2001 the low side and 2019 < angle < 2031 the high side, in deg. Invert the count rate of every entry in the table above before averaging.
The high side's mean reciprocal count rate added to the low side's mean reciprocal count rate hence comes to 0.0154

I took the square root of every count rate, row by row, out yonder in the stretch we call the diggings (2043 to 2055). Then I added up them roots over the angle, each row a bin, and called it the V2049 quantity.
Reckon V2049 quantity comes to 137.3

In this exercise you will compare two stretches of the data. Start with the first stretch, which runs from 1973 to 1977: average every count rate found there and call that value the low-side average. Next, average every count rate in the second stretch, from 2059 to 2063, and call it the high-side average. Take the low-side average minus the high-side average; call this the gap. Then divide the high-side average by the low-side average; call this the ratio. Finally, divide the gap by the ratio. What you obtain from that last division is -25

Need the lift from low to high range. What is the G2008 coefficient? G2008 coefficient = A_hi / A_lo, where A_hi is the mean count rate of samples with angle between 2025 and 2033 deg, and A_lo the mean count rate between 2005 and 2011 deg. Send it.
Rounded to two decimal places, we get 0.84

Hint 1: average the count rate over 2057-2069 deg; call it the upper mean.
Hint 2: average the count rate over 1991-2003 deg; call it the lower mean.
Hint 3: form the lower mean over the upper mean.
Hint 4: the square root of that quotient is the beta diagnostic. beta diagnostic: 1.03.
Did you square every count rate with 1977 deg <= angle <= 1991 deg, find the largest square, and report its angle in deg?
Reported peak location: 1986.0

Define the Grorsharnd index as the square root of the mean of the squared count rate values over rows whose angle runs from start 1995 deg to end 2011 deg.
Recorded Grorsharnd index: 137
